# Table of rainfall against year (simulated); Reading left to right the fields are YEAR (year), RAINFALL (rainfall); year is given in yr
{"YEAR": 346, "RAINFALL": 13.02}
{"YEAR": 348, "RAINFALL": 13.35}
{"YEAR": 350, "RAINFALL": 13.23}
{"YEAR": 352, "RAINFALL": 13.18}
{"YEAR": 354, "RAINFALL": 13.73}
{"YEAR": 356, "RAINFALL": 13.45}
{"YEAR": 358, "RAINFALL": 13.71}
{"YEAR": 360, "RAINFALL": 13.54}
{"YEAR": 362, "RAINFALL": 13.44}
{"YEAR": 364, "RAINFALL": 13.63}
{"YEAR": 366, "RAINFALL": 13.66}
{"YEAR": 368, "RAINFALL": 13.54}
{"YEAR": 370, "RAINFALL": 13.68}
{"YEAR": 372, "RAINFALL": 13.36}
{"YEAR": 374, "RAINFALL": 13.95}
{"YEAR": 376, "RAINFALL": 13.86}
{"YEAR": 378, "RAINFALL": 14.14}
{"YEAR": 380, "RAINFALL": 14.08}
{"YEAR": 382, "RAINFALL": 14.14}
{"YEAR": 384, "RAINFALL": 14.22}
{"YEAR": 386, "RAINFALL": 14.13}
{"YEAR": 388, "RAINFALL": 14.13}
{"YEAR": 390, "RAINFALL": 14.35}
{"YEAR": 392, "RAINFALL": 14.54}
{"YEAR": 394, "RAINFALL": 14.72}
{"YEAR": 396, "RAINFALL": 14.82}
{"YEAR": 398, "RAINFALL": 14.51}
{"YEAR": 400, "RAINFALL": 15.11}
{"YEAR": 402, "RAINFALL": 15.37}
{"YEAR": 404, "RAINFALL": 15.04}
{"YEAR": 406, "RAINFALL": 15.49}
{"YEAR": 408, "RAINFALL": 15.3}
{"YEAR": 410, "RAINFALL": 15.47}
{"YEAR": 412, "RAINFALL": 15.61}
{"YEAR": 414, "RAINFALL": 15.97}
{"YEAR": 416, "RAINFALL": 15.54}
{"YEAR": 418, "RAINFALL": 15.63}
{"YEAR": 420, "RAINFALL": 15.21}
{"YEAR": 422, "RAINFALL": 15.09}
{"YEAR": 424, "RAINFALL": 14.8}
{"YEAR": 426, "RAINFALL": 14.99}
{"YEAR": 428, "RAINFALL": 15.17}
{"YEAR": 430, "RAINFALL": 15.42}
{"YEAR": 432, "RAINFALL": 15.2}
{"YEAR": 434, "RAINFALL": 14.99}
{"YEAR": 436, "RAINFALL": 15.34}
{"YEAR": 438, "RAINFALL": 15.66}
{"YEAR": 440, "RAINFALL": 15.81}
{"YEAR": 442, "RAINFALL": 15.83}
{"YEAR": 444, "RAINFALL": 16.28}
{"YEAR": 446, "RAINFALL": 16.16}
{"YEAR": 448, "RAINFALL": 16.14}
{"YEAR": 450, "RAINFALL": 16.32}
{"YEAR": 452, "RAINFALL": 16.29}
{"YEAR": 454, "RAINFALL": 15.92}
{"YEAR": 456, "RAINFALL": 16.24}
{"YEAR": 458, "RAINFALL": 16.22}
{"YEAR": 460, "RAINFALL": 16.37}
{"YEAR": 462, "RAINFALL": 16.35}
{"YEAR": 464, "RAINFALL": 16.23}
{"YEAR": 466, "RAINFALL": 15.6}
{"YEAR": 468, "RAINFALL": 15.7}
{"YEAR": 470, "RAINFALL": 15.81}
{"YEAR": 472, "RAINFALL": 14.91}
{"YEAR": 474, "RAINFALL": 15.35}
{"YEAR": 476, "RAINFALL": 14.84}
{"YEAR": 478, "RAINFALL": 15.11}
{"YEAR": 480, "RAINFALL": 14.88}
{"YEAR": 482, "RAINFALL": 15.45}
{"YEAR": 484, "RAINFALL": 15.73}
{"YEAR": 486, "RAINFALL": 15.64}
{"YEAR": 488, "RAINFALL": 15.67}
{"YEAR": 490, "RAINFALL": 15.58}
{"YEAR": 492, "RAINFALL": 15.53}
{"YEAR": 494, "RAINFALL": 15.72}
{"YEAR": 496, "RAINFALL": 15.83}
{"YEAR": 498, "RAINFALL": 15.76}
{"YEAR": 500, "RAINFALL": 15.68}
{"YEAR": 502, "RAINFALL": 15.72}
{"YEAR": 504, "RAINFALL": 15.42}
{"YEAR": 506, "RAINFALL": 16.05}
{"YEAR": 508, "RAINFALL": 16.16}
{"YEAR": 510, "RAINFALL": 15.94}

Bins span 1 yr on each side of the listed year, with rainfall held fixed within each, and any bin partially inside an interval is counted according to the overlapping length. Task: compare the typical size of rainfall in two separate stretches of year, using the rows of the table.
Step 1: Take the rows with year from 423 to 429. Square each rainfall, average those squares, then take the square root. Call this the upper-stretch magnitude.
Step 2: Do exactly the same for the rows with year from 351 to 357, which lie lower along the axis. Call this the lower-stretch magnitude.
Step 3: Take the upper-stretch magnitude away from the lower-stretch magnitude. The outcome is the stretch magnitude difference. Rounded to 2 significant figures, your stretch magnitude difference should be -1.5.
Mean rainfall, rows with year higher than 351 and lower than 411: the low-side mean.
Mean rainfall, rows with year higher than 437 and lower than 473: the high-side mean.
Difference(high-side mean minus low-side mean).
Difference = 1.8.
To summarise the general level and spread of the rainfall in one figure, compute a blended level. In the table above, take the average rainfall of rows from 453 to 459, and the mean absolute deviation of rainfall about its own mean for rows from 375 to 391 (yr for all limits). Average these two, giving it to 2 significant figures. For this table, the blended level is 8.1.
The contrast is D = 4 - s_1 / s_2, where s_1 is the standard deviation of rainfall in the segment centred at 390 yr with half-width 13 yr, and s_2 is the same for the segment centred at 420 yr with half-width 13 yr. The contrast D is 2.7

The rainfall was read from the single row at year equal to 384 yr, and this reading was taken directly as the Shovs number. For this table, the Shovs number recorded 14.22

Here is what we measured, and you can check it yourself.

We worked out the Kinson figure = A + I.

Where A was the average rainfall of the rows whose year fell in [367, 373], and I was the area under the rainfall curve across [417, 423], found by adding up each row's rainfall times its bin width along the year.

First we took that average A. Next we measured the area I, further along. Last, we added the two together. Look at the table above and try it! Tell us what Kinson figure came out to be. 105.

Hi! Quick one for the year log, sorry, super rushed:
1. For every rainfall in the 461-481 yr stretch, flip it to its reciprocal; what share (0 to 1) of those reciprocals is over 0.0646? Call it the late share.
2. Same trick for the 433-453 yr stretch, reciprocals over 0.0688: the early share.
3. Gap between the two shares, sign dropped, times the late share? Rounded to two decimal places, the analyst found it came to 0.25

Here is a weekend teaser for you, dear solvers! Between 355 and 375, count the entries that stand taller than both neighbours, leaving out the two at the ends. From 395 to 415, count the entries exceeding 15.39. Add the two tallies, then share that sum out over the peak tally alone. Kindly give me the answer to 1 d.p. 2.3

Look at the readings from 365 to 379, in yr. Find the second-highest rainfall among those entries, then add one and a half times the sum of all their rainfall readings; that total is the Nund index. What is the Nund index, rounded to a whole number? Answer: 158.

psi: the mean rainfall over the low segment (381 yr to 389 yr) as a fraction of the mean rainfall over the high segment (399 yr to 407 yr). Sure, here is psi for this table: 0.93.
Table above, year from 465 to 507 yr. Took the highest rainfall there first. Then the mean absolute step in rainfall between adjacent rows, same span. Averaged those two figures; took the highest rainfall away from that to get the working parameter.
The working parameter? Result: -7.90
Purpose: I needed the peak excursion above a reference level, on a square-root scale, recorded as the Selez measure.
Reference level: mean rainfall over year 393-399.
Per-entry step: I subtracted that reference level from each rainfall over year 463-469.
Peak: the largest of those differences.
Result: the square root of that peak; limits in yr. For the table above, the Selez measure 1.24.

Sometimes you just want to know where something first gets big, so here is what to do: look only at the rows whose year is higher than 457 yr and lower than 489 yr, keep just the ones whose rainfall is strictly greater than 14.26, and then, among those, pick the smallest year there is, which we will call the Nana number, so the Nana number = 458 yr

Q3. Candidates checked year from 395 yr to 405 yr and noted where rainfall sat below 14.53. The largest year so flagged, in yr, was 398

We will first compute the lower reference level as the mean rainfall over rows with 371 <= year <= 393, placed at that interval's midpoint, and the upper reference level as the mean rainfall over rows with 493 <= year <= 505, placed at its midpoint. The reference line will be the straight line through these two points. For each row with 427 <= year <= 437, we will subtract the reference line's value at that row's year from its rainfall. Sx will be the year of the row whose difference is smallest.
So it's 434 yr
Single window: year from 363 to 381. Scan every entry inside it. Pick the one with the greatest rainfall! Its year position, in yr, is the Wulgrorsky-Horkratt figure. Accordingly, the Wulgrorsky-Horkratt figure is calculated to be 378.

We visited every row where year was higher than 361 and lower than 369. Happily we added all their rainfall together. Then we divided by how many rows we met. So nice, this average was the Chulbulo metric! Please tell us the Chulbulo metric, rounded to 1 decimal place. 13.6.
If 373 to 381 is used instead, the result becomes 14.0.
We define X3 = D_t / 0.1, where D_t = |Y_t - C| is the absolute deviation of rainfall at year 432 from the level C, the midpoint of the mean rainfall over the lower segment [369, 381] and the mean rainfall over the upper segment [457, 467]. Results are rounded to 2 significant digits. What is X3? 2.0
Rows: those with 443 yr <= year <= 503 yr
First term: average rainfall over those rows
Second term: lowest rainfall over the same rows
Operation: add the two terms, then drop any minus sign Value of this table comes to 30.6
